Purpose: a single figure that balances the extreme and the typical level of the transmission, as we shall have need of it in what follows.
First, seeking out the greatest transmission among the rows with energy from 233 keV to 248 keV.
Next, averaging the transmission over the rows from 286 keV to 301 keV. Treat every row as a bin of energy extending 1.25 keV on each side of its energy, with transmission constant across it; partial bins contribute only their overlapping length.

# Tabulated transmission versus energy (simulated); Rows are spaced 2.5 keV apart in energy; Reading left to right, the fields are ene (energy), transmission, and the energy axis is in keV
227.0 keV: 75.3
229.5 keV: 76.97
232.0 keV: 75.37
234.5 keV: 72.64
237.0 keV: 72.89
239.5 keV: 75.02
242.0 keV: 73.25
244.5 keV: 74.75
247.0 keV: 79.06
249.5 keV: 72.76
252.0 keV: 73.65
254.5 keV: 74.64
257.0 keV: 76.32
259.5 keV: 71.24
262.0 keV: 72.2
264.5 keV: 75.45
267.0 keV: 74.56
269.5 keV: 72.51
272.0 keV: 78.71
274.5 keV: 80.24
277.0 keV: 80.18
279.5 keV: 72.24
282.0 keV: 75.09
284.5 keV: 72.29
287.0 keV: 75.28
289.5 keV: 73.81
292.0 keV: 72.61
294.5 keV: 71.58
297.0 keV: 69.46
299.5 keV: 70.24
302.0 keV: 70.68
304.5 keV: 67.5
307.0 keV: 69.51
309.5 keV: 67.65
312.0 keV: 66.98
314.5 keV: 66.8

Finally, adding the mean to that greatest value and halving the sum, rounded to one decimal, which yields 75.6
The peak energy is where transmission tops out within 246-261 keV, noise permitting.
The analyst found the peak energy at 247.0 keV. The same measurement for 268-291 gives 274.5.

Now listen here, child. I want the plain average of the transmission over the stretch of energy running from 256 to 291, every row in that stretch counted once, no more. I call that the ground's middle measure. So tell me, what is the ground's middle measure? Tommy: 75.0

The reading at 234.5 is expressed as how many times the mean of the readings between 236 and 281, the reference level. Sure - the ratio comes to 0.97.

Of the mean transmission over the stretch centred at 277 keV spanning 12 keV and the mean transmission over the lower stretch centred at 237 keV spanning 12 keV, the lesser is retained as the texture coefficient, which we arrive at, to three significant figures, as 73.8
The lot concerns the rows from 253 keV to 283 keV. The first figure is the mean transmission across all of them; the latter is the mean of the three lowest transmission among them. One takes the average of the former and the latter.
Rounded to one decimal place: 73.6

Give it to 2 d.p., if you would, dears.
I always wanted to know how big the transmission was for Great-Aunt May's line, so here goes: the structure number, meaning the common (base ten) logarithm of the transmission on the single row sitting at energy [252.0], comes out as 1.87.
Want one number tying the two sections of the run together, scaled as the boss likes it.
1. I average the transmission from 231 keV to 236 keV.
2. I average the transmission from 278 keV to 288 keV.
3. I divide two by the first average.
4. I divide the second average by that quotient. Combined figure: 2728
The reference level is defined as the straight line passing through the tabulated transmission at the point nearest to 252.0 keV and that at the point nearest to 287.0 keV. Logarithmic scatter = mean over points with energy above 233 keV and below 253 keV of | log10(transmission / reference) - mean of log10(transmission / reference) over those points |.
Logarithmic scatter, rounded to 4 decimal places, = 0.0087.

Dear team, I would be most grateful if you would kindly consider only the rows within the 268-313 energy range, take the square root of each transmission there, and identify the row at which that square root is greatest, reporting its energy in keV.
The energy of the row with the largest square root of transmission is 274.5 keV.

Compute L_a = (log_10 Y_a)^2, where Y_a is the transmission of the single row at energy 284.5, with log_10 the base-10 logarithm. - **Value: 3.46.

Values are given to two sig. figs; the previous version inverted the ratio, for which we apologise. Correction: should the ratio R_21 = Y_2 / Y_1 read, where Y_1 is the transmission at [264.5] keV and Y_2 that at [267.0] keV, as 0.99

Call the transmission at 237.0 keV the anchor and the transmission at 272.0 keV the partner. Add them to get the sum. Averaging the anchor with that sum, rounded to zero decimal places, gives 112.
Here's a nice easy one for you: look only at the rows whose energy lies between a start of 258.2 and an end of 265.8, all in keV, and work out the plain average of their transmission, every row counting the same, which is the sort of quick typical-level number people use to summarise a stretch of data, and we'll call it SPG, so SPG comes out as 73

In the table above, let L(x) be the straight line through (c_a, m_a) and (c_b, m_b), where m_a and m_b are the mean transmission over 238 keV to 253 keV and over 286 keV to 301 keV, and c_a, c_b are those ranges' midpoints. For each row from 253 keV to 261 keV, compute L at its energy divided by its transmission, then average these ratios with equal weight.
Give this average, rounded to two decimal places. 1.00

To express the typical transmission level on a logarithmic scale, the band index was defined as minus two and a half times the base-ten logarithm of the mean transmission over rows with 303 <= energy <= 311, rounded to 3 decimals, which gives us -4.585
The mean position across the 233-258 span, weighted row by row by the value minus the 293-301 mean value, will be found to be 247.0 keV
